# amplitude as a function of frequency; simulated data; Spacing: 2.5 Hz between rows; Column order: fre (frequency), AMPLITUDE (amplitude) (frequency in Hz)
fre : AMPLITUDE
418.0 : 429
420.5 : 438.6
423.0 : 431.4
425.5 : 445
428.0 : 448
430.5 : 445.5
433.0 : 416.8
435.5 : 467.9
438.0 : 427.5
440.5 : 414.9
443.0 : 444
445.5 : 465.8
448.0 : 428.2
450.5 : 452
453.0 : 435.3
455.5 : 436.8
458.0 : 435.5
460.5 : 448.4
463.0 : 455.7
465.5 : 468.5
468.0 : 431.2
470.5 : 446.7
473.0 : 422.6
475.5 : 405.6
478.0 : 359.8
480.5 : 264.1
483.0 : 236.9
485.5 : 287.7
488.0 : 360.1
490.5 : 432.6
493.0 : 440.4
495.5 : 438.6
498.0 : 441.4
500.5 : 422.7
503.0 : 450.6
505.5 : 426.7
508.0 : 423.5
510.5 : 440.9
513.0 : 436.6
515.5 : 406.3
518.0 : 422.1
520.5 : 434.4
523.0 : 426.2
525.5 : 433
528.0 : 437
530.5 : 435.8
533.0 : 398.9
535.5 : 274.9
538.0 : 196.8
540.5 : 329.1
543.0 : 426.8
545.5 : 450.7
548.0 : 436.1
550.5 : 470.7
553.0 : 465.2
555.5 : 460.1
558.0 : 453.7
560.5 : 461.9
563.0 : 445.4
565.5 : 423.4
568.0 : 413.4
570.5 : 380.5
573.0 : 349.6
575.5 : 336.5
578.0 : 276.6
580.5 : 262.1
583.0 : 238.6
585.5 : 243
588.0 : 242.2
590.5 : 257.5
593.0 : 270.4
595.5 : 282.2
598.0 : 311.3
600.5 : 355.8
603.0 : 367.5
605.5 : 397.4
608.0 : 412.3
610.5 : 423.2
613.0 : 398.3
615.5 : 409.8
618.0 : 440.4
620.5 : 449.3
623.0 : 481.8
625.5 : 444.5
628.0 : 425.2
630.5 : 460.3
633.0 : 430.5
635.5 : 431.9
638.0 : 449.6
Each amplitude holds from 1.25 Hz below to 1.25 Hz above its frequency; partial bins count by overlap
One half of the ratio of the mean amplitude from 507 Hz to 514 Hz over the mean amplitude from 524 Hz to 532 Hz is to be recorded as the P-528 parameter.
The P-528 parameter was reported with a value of 0.50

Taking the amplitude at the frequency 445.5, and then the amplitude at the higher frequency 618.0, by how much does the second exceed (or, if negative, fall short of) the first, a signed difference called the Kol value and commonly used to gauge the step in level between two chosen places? -25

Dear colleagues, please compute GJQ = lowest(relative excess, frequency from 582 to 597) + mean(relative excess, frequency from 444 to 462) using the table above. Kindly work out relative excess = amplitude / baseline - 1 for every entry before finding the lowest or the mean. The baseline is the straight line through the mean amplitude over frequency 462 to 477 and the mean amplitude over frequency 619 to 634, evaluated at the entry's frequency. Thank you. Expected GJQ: -0.45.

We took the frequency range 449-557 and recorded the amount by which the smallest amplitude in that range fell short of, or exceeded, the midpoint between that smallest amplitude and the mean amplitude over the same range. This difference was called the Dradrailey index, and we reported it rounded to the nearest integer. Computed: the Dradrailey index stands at -106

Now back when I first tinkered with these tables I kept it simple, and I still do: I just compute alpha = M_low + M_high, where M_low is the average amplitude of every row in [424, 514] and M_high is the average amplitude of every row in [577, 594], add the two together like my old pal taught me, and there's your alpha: 675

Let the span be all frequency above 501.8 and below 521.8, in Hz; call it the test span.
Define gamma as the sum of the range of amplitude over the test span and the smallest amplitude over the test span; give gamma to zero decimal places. 451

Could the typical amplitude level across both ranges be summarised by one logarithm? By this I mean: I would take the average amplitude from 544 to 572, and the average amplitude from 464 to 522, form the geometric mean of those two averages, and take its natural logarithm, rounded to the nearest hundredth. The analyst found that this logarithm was 6.05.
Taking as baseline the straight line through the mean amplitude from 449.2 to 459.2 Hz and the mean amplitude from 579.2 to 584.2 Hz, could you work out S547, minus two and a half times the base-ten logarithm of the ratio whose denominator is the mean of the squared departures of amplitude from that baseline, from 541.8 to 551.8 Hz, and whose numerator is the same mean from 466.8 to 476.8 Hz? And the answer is 5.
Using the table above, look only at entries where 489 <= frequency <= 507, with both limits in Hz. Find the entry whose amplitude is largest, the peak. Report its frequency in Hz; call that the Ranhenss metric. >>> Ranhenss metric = 503.0 Hz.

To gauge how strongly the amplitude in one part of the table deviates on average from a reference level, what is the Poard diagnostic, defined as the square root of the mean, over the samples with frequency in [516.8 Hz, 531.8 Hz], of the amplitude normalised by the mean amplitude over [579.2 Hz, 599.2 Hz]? 1.28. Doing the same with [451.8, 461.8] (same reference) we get 1.29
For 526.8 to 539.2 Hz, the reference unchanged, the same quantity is 1.15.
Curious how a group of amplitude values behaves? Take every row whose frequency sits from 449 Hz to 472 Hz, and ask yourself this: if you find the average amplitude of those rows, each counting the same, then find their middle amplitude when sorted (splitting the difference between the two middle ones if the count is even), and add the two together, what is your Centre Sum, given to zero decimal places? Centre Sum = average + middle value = 892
